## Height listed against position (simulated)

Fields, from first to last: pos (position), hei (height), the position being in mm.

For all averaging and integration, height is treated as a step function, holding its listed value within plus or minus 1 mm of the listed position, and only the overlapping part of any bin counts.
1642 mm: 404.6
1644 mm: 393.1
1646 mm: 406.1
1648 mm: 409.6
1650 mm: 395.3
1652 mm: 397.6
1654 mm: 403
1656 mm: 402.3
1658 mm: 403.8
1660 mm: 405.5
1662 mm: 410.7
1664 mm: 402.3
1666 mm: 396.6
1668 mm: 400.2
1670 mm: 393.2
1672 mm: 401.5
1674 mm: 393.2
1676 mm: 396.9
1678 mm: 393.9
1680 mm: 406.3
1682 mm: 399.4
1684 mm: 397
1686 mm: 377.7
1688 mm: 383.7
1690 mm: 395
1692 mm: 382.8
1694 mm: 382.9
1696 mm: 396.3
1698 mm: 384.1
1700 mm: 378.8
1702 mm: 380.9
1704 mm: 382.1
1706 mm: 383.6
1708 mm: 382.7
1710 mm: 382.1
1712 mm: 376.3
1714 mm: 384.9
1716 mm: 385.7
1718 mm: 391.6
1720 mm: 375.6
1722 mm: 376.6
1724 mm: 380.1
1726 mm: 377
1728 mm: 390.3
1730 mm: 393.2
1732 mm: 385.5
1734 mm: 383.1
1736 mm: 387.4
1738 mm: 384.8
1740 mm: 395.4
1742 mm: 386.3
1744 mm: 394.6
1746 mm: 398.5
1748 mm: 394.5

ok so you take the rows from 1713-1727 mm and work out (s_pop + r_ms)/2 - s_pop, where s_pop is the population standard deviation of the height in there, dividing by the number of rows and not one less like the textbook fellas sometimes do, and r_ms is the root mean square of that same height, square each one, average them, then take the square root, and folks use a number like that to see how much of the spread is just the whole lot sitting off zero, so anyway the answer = 188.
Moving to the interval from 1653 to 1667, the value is 200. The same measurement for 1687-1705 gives 190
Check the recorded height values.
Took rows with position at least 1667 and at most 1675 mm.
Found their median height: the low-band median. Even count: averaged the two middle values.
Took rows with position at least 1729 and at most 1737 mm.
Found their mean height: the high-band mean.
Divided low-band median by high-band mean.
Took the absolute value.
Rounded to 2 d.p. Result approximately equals 1.02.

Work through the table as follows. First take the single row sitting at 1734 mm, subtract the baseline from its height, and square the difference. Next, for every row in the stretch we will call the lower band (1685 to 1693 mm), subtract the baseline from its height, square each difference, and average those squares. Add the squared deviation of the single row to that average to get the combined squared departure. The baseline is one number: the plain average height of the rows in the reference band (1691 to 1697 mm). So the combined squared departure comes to 64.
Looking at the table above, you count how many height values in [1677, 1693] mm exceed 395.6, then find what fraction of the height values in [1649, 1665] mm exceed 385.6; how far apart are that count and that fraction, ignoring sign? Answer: 2.0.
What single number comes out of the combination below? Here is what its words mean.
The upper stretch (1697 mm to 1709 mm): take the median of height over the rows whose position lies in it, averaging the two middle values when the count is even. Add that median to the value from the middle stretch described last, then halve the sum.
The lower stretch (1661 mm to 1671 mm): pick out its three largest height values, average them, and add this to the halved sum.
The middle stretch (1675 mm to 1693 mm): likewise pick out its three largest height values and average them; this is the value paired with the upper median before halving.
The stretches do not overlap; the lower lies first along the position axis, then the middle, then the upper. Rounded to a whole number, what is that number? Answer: 796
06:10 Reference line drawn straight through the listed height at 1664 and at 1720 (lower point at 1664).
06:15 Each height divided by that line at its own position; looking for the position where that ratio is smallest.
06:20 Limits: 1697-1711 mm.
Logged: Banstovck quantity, 1700 mm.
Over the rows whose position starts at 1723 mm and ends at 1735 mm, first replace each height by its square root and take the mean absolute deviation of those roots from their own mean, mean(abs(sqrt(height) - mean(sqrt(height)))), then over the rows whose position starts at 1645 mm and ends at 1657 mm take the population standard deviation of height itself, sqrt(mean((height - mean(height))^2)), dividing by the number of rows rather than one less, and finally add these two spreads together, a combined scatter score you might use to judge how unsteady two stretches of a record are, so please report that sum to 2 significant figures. 4.9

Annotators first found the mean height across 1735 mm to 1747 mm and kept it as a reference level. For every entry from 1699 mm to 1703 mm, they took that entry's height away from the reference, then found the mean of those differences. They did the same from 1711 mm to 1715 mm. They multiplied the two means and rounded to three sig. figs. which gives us 120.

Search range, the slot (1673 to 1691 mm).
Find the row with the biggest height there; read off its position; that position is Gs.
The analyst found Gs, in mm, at 1680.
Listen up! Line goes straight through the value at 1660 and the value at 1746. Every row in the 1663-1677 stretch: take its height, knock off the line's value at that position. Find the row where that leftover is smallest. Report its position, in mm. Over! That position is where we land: 1670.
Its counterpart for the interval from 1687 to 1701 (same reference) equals 1700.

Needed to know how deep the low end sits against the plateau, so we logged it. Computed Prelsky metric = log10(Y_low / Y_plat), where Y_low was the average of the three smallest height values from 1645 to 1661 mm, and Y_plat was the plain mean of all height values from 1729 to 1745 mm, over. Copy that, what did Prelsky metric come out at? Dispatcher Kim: 0.011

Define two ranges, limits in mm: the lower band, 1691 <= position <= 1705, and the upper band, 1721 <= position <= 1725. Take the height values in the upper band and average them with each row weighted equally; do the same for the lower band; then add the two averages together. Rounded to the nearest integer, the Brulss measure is 762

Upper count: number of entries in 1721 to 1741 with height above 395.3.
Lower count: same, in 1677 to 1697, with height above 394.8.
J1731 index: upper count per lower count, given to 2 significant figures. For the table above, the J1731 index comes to 0.20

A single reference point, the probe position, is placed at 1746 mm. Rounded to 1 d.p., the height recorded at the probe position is 398.5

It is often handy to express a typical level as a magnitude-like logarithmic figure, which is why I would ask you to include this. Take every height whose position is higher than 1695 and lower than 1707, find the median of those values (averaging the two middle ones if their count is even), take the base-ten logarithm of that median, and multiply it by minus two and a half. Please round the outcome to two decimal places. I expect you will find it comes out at -6.46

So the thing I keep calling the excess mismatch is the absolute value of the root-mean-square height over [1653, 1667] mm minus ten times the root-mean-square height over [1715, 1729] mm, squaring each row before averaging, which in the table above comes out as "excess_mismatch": 3421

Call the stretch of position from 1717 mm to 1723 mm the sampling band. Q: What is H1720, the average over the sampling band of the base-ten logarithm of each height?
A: 2.58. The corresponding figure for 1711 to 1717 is 2.58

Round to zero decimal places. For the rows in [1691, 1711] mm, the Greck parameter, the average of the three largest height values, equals 388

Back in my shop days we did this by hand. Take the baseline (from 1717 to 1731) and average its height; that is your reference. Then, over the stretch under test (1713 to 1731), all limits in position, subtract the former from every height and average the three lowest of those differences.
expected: -7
